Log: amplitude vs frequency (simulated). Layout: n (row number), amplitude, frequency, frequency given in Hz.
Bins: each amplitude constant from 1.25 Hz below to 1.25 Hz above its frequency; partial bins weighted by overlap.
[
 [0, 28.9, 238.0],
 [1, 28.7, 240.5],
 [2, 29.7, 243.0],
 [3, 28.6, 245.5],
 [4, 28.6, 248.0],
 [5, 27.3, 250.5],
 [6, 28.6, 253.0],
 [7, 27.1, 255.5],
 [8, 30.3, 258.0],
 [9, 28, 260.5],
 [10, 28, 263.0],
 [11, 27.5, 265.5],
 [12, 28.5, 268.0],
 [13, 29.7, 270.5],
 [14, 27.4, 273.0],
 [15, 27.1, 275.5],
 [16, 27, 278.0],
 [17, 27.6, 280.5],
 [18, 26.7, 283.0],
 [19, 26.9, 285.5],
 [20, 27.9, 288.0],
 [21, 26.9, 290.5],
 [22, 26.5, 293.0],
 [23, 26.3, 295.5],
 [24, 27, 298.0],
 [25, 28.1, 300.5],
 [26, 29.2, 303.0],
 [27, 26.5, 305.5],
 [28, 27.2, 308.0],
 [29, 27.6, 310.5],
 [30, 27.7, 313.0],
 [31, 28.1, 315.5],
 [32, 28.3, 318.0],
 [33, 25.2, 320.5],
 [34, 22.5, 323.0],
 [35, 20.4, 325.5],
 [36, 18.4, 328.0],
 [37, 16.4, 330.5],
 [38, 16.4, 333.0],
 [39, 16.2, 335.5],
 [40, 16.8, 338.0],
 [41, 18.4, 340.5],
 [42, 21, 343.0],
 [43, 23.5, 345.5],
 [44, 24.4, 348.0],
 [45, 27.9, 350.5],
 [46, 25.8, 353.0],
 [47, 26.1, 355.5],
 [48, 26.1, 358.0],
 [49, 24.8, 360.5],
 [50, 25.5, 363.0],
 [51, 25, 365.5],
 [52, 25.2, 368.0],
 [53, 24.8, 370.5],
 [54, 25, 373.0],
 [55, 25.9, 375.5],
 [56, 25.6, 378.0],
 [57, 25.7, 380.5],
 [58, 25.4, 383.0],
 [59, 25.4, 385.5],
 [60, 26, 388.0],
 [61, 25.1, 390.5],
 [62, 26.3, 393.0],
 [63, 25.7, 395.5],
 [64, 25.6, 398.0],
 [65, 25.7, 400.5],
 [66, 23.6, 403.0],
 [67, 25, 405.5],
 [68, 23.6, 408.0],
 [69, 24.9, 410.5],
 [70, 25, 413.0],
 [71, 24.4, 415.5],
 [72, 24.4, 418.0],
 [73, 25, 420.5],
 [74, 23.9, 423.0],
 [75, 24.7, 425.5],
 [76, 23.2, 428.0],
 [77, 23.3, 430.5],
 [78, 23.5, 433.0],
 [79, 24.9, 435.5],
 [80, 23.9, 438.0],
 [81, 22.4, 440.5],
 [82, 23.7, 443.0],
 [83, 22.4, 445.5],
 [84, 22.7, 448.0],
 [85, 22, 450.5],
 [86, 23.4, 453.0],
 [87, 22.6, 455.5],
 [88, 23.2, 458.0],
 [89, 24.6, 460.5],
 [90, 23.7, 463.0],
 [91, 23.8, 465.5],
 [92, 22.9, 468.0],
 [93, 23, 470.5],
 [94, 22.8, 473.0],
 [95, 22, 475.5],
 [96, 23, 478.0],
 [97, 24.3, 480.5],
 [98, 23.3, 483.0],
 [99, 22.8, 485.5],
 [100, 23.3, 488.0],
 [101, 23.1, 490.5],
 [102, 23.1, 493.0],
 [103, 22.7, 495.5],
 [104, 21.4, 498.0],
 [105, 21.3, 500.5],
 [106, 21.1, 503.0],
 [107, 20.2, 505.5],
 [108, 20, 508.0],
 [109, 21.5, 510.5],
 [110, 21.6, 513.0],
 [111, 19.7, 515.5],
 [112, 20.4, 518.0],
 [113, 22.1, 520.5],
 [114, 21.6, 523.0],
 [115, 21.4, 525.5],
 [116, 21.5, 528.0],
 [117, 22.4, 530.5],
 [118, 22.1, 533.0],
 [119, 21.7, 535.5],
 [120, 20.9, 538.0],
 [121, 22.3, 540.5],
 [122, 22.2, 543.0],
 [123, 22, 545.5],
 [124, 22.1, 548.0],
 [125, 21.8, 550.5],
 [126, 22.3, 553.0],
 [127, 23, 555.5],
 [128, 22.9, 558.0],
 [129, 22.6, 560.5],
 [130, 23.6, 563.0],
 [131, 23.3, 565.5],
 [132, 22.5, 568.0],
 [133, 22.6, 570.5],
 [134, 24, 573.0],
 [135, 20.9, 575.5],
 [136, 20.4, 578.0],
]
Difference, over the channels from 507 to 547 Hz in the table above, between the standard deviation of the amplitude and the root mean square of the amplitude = -21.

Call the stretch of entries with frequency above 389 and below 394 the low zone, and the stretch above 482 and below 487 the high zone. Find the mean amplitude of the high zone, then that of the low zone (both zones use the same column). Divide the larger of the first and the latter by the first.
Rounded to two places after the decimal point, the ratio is 1.11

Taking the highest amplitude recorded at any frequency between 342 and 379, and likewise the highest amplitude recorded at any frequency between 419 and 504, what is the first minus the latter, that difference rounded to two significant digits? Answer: 2.9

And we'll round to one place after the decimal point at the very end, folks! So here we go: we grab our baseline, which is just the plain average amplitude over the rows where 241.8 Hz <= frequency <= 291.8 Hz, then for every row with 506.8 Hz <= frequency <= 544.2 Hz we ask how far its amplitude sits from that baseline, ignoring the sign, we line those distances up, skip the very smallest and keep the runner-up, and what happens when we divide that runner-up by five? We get 1.1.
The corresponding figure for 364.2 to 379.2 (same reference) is 0.5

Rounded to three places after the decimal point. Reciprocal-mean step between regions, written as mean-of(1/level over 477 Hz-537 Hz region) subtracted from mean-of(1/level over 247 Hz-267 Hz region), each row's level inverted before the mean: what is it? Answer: -0.010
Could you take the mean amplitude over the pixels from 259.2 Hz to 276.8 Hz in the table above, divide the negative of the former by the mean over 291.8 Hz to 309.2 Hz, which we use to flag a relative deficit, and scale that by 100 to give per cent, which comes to -102.8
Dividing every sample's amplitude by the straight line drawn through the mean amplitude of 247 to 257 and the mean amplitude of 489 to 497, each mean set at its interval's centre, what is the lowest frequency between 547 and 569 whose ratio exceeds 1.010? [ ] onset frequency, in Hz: 548.0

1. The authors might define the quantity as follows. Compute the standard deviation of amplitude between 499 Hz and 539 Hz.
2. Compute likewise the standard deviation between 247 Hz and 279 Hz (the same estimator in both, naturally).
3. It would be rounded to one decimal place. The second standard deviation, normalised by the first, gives 1.3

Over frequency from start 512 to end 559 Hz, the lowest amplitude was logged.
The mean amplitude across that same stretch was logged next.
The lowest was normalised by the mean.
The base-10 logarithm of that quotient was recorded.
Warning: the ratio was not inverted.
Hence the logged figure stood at -0.044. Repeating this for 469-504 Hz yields -0.031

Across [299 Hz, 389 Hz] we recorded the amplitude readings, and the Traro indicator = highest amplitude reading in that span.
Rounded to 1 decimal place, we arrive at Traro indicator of 29.2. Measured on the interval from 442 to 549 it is 24.6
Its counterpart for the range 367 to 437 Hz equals 26.3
